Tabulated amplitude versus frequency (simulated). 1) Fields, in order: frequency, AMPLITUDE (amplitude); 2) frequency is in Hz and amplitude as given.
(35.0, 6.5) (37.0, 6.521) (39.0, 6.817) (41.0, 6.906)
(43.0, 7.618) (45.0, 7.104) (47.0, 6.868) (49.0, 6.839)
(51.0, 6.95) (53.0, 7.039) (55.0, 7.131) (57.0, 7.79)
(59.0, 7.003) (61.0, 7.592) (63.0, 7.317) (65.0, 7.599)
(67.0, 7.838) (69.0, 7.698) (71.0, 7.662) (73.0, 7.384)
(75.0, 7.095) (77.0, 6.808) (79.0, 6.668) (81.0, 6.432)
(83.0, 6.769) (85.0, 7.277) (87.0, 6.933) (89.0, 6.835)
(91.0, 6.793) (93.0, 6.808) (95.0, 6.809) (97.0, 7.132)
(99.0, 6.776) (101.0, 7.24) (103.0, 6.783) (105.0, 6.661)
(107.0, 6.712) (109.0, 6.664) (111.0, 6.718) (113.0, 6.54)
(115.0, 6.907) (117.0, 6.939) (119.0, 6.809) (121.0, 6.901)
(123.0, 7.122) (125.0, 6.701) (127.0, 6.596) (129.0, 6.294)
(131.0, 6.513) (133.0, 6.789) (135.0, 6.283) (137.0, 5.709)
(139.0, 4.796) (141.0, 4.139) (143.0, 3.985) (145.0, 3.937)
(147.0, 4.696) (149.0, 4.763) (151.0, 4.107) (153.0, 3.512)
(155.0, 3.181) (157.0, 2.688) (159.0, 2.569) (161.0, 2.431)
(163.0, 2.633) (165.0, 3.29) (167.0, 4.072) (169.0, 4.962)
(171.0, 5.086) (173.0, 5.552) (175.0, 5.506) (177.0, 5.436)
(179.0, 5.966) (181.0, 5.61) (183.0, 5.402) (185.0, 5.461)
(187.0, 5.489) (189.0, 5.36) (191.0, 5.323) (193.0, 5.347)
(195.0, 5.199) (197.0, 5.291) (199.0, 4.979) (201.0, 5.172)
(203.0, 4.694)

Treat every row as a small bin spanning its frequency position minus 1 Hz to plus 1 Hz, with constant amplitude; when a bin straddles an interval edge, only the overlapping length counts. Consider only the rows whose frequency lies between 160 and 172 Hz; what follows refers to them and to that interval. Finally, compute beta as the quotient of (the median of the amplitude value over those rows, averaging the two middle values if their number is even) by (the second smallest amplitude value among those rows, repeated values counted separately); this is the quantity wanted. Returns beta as 1.40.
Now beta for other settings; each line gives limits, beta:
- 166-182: 1.10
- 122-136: 1.05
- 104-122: 1.01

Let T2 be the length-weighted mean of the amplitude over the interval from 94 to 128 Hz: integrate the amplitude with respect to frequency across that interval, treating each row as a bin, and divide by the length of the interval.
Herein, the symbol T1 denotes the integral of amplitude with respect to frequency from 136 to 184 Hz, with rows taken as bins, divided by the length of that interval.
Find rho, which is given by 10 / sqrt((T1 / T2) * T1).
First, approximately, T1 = 4.3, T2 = 6.8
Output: 6.0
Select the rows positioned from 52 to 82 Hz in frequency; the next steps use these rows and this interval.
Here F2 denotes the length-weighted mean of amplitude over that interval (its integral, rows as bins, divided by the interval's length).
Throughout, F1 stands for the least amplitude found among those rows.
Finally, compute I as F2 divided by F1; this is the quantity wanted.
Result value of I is 1.13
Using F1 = 6.432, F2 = 7.3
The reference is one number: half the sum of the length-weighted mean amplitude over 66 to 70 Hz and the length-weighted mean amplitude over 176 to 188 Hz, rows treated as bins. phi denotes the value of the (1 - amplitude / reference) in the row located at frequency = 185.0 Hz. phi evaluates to 0.18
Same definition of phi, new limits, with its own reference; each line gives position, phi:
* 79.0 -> 0.00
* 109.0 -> 0.00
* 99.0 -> -0.02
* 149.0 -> 0.29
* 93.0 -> -0.02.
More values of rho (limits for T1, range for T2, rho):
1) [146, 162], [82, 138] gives 7.4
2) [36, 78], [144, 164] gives 2.6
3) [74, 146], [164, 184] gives 3.5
